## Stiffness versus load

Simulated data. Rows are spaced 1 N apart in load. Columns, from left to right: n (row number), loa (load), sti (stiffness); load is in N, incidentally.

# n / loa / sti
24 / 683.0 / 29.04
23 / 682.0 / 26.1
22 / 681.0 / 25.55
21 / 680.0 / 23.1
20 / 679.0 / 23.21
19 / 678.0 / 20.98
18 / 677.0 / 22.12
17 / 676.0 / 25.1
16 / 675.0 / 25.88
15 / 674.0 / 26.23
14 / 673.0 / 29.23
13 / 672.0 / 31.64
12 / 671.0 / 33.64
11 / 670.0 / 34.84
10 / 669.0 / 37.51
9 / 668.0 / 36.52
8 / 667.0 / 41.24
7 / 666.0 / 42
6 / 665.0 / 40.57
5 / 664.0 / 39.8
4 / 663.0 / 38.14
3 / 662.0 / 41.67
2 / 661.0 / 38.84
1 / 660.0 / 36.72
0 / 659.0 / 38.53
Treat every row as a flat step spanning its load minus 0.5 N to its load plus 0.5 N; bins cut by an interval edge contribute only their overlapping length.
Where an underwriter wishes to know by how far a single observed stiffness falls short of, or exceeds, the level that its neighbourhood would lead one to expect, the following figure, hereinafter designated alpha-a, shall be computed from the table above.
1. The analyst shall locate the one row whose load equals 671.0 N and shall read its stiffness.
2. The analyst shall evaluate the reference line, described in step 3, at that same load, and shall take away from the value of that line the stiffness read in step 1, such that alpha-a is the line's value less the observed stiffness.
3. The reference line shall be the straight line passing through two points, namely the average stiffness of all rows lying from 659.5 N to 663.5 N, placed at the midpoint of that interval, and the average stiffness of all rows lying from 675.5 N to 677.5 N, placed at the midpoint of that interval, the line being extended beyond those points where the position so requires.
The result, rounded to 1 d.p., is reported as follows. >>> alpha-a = -4.4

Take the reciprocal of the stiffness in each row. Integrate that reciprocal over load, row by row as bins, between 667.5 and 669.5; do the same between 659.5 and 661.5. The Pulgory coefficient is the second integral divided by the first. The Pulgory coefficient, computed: 1.0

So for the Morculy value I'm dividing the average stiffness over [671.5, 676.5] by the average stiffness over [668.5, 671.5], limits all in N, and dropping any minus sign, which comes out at 0.78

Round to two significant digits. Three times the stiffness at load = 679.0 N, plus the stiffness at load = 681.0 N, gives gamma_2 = 95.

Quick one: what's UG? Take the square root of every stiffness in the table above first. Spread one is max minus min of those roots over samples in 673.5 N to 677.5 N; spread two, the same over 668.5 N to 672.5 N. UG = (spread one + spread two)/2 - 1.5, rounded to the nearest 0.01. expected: -1.04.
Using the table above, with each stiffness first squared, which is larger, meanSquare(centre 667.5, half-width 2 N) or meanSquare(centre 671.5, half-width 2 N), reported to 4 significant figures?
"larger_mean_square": 1551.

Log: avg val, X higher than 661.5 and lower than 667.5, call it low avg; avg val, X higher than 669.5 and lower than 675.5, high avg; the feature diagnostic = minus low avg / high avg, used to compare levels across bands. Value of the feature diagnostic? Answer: -1.3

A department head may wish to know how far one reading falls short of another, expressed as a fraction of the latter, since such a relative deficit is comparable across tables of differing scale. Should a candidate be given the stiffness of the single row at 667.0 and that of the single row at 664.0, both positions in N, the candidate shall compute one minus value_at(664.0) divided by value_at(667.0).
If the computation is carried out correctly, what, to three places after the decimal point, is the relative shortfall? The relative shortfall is 0.035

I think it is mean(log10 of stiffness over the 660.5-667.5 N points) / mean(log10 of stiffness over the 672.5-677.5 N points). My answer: 1.140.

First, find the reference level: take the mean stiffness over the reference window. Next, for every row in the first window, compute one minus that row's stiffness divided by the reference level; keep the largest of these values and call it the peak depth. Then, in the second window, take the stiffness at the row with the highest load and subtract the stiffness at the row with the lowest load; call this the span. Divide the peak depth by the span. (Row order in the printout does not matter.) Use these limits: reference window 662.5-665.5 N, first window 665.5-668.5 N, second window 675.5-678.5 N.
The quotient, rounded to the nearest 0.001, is -0.018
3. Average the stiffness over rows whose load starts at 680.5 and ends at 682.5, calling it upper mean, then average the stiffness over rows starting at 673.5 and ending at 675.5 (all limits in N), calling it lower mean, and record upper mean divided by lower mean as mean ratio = 0.99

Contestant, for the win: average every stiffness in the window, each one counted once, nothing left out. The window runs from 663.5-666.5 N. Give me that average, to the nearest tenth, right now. 40.8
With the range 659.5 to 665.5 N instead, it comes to 39.3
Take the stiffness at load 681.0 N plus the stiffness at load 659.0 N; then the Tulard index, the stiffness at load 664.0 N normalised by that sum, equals 0.62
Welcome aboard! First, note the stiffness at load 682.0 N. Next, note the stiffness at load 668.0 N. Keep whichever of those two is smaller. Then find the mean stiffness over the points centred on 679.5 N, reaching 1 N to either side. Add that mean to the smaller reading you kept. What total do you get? 49.3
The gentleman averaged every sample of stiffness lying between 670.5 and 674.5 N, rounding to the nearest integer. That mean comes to 30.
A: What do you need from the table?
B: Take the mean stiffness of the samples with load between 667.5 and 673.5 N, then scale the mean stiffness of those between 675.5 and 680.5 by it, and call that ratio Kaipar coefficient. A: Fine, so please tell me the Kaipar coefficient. 0.68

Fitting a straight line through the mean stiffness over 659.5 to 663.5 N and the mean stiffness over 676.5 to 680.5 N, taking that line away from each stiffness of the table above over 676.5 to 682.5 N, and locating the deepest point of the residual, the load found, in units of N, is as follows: 678.0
